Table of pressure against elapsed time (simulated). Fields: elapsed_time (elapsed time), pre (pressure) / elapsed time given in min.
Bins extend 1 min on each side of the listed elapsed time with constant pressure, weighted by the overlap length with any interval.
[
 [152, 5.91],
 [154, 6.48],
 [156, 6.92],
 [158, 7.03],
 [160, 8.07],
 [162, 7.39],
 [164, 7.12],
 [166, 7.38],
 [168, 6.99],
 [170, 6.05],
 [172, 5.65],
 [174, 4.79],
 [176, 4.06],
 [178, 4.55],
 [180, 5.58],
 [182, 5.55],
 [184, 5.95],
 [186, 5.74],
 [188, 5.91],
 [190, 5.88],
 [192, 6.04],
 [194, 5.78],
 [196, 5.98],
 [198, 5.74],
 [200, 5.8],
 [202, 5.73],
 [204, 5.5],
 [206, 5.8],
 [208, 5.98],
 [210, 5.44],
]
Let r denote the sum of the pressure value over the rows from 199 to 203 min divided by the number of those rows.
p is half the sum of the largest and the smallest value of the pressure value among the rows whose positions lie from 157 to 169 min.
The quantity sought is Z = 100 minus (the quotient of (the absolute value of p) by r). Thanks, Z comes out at 98.7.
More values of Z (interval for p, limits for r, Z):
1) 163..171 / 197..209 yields 98.8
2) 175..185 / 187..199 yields 99.2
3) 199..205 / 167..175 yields 99.0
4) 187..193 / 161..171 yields 99.1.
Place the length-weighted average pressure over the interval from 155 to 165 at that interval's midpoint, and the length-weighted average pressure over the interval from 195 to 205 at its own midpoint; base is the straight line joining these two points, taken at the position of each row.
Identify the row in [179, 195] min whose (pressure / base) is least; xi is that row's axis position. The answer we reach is 180 min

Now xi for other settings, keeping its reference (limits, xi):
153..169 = 154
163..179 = 176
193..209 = 194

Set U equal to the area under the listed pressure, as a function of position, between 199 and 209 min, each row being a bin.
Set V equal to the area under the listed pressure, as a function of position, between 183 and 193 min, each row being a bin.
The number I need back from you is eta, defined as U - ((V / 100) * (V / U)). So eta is 57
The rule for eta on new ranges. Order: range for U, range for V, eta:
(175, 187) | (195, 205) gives 62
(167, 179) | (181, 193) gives 63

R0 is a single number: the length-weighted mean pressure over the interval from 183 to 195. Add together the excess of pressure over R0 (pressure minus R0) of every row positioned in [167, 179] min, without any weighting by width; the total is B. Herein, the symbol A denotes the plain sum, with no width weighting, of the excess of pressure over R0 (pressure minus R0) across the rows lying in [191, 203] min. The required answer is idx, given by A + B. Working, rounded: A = -0.2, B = -3.2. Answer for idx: -3.4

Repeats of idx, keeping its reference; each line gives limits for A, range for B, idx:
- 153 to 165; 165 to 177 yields 7.3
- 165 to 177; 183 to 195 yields -0.4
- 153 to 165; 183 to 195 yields 7.7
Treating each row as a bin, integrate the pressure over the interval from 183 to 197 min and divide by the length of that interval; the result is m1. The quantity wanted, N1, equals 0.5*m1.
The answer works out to 2.95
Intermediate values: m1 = 5.9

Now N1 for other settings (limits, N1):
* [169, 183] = 2.59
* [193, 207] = 2.88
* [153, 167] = 3.60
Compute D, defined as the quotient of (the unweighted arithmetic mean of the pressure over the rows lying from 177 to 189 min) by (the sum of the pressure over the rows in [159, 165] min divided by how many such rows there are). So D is 0.74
